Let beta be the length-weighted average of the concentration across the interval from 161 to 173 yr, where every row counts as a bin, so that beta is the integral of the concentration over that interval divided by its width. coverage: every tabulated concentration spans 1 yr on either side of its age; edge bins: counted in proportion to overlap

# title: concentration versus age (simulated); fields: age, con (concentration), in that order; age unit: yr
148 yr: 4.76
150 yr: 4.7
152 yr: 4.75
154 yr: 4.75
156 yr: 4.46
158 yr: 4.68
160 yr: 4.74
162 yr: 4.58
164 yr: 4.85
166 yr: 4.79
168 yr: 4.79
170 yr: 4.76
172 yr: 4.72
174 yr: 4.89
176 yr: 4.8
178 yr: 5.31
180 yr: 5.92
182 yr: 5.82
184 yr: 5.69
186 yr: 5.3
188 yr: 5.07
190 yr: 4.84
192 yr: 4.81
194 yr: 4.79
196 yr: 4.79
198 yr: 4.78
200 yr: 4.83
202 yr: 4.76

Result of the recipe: 4.75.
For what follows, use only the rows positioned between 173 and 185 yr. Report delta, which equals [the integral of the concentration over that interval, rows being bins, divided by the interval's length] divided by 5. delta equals 1.08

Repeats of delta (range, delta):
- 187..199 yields 0.97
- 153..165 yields 0.94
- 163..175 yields 0.96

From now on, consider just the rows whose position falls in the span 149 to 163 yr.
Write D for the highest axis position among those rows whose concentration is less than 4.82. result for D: 162 yr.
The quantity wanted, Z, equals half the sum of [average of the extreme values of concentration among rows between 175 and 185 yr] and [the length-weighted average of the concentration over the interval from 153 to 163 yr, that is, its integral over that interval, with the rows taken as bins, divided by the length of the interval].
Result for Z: 5.00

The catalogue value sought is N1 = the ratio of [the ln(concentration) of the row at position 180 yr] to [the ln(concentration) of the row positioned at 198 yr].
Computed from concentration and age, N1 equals 1.14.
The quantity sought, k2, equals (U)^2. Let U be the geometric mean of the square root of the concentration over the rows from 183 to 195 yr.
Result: 5.1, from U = 2.25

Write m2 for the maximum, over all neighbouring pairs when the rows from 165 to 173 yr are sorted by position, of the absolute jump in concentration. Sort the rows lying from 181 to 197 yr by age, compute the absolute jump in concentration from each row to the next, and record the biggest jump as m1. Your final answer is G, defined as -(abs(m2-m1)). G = -0.35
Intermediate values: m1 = 0.39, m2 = 0.04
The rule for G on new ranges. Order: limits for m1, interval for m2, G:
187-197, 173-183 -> -0.38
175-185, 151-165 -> -0.32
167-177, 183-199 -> -0.22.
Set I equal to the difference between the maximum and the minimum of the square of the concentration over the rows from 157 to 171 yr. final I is 2.5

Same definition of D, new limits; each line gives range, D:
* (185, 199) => 198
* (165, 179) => 176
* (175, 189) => 176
